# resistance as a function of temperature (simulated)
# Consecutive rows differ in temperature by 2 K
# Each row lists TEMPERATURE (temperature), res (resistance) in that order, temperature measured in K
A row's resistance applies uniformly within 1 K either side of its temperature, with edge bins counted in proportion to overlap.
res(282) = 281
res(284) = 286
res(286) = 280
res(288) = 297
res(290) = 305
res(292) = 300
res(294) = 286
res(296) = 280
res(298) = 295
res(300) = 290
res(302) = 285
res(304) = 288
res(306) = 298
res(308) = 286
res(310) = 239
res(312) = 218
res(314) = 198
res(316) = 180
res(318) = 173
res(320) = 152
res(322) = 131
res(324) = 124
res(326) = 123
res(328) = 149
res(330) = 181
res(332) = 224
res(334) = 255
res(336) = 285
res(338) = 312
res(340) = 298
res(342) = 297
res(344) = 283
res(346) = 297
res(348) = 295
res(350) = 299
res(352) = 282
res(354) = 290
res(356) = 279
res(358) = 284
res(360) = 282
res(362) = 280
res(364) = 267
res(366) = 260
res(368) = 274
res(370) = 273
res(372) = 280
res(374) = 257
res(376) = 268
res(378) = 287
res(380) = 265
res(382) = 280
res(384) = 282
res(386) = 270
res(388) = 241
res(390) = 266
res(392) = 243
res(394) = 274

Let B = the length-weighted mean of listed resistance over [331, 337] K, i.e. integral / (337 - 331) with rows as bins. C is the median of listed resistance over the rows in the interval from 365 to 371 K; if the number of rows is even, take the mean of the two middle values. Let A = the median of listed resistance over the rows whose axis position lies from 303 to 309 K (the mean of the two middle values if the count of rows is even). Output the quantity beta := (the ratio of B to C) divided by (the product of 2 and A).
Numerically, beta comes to 0.0016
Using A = 288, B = 255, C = 273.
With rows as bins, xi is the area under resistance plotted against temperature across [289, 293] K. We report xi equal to 1210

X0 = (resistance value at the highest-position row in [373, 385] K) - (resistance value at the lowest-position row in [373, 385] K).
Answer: 25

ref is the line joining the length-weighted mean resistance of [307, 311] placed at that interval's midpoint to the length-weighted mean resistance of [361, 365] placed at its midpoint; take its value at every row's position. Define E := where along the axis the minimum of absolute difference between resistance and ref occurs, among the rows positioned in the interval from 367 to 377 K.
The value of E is 368 K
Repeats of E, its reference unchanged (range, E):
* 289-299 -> 296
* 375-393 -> 382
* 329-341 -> 334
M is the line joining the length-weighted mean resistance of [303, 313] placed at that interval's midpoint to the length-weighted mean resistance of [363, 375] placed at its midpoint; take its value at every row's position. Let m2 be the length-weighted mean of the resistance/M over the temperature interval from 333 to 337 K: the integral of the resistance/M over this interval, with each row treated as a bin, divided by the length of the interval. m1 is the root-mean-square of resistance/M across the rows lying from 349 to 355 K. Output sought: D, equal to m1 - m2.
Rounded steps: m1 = 1.08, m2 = 1.01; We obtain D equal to 0.07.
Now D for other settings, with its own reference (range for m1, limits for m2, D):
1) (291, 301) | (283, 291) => -0.01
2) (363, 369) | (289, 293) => -0.15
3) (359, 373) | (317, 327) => 0.49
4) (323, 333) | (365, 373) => -0.39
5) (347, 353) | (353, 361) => 0.03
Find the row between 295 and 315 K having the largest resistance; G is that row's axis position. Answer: 306 K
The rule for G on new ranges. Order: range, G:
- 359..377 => 360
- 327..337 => 336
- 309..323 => 310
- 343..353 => 350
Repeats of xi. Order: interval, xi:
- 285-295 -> 2936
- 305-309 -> 1168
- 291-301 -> 2902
